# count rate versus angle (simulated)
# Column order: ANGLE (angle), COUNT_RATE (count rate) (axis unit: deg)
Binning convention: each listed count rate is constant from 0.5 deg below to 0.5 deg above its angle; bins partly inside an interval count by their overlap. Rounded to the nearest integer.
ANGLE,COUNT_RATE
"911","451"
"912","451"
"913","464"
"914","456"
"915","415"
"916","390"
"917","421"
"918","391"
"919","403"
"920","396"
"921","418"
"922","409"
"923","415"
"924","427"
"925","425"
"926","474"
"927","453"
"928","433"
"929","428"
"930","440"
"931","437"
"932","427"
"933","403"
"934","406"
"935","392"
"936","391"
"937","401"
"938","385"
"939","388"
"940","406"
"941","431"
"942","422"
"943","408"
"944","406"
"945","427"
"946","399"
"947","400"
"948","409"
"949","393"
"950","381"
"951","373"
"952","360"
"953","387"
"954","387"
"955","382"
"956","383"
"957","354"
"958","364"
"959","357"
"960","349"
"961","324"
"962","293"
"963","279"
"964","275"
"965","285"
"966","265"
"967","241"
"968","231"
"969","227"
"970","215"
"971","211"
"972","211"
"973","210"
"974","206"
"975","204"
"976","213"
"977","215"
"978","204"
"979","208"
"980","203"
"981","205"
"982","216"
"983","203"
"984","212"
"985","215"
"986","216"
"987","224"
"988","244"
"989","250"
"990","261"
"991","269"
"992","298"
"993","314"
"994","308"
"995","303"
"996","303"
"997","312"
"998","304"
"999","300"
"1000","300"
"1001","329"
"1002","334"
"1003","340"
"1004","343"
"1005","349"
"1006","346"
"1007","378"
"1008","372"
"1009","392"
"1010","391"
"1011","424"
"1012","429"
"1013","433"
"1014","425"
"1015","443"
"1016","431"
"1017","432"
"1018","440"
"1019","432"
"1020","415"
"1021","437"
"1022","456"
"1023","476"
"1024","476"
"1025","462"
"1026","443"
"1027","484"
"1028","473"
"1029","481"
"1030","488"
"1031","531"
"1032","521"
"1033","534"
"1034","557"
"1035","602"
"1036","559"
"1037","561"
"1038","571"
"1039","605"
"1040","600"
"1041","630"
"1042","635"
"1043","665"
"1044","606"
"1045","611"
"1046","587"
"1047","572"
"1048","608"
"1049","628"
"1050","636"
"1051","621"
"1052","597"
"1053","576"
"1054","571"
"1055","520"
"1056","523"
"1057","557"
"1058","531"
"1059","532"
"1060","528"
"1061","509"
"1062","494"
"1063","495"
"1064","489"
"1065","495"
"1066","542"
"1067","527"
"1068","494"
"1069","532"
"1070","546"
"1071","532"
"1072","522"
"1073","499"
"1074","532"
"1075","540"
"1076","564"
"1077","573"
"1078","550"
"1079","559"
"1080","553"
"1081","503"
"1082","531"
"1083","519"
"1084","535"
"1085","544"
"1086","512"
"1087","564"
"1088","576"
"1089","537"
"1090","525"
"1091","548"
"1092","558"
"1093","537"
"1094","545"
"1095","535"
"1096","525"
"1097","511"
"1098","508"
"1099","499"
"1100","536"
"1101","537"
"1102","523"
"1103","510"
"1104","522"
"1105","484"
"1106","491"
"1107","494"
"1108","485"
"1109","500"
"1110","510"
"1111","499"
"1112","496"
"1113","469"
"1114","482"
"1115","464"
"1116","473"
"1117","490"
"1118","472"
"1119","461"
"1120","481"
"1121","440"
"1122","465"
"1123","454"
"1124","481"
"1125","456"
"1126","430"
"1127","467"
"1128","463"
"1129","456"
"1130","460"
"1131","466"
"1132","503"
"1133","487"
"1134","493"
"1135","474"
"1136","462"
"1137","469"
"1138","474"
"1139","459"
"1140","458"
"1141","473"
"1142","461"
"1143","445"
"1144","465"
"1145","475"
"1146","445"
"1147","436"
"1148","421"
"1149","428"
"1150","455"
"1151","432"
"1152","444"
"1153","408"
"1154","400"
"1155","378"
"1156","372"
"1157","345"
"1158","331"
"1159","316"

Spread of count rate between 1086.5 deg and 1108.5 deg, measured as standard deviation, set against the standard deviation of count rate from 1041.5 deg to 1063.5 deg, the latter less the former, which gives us 25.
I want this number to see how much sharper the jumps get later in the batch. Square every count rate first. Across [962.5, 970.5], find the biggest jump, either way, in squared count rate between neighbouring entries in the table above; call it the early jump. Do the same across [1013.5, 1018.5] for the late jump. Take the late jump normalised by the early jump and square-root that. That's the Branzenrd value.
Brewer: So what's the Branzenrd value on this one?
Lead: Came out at 1.13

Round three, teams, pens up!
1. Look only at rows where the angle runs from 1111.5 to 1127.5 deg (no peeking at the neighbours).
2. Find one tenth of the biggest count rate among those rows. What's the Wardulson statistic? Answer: 49.6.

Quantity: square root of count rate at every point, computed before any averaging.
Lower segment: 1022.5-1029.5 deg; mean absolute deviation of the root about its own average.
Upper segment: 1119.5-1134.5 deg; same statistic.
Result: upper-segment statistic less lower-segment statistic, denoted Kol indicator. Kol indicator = 0.10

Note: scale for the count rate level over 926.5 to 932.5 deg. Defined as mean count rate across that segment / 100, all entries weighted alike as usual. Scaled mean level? 4.4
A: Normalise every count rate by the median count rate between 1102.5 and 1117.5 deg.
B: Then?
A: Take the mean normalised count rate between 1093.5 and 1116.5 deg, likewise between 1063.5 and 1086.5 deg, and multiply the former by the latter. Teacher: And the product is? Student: 1.11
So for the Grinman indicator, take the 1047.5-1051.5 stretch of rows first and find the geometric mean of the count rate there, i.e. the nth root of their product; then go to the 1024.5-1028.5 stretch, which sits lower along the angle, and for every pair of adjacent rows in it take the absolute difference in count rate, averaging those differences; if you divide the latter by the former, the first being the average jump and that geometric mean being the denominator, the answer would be 0.038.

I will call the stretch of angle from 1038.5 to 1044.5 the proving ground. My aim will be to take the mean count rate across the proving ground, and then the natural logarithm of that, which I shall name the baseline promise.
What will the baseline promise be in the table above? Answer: 6.44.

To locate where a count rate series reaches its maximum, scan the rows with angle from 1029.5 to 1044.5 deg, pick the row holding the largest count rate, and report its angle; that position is 1043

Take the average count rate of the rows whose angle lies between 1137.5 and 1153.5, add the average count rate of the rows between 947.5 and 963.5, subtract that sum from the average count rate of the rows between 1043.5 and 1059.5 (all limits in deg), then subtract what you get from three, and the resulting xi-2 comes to 233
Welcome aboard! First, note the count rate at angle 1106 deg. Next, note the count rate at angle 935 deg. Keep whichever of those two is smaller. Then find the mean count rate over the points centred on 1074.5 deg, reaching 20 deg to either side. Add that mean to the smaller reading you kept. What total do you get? 924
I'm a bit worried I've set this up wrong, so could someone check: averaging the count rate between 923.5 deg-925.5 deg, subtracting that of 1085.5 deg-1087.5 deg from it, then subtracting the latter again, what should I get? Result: -650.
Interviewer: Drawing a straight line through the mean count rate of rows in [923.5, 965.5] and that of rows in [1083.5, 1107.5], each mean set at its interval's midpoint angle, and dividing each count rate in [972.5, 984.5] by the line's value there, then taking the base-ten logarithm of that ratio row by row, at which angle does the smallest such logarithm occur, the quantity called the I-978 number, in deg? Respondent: 983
